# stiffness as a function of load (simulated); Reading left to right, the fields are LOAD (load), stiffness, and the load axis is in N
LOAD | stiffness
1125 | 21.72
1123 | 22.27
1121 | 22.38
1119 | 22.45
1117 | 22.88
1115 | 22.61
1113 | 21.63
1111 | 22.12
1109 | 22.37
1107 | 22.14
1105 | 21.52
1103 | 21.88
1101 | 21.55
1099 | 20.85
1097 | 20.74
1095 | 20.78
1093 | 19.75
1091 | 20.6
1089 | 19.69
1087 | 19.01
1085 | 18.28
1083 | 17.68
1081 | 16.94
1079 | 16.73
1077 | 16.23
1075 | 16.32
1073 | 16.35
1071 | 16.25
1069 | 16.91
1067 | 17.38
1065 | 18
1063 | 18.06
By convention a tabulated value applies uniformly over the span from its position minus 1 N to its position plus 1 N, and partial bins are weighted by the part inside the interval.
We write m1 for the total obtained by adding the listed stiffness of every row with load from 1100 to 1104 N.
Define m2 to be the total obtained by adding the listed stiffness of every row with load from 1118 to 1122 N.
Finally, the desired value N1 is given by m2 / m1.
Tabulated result 1.03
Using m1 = 43.4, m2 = 45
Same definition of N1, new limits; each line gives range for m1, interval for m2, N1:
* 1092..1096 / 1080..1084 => 0.85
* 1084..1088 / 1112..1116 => 1.19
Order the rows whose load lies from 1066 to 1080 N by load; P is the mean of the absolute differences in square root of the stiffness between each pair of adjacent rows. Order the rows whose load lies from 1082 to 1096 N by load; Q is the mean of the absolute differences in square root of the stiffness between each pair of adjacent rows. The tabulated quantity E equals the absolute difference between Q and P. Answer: 0.0527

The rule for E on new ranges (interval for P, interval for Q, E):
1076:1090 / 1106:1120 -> 0.0213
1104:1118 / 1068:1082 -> 0.0178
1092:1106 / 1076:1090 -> 0.0213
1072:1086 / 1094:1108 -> 0.0048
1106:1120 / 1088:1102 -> 0.0203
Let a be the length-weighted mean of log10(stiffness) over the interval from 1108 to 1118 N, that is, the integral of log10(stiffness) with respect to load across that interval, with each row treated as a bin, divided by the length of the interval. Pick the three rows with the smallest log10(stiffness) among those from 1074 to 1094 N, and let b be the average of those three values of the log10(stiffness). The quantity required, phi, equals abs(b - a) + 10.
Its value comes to 10.13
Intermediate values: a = 1.35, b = 1.22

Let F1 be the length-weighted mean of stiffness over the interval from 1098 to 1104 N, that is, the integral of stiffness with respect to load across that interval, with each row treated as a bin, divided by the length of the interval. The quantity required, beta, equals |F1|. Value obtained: 21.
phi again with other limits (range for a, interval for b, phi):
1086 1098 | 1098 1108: 10.03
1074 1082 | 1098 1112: 10.11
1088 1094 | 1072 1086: 10.09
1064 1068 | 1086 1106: 10.04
